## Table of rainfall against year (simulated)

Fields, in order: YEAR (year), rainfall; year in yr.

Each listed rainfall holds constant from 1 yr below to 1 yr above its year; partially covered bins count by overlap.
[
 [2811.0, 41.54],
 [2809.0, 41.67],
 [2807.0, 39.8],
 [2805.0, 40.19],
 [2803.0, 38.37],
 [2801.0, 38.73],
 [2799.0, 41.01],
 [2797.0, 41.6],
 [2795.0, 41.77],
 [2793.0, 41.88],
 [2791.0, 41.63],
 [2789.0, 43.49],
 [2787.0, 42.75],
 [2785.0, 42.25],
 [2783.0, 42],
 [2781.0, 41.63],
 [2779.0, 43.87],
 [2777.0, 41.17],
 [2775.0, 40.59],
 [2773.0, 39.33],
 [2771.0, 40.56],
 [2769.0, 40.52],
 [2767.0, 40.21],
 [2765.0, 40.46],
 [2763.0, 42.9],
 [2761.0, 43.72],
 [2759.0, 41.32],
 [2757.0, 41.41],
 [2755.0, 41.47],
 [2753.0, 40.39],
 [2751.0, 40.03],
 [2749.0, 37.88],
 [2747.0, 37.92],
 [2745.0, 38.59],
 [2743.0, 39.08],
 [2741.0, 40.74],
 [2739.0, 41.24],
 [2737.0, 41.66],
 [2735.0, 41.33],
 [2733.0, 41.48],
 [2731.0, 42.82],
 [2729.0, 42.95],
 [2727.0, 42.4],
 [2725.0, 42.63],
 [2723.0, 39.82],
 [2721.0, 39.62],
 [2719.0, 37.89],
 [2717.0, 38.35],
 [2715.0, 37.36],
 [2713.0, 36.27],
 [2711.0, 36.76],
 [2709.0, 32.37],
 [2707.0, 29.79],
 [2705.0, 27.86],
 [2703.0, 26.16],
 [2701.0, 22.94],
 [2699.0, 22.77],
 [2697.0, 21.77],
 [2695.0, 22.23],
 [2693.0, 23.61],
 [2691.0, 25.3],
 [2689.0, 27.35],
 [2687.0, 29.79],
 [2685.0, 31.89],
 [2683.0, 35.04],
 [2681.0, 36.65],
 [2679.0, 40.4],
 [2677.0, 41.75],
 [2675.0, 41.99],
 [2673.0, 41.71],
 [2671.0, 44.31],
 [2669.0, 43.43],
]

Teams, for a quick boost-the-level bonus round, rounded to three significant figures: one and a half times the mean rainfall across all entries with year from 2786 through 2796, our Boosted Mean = 63.5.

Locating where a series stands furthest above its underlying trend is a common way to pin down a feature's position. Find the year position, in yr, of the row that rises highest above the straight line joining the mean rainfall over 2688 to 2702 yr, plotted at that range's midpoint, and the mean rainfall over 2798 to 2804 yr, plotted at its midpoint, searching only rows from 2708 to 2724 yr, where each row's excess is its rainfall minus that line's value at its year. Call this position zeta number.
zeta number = 2721.0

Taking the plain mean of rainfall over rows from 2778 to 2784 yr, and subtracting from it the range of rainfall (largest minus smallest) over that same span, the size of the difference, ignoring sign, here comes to 40.3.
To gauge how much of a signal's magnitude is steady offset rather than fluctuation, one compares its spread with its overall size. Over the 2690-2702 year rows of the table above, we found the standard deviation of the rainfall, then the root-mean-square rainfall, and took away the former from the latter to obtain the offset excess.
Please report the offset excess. 22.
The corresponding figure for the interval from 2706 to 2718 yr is 32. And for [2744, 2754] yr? 38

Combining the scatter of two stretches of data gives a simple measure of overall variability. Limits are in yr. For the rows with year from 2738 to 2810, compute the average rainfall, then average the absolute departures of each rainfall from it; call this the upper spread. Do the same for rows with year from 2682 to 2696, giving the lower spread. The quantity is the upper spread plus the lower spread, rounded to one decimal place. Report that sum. 4.9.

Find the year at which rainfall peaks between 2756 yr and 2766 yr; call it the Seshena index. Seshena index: 2761.0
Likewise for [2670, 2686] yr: 2671.0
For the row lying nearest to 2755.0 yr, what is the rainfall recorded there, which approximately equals 41.47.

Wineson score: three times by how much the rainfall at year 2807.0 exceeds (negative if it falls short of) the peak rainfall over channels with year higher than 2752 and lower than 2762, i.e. -12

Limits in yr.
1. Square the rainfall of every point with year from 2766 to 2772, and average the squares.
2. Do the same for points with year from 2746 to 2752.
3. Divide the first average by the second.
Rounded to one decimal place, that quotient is 1.1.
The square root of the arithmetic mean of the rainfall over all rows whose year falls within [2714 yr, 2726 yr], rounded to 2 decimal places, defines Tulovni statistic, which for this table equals 6.27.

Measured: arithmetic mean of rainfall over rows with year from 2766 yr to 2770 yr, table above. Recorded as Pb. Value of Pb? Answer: 40.4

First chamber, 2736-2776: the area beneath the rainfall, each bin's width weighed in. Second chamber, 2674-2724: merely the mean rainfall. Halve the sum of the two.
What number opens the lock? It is 826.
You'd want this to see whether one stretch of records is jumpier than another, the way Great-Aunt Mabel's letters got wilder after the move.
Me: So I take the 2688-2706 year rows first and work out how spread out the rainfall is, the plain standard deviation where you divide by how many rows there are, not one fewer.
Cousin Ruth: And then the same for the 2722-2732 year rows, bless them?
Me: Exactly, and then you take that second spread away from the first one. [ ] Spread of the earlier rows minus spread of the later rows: 1.0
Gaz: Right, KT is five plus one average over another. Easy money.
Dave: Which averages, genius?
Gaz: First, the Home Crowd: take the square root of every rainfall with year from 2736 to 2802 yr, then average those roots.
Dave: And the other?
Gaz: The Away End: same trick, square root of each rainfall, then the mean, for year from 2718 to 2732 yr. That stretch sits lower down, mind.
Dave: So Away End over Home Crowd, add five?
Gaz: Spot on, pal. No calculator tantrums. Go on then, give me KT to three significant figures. 6.00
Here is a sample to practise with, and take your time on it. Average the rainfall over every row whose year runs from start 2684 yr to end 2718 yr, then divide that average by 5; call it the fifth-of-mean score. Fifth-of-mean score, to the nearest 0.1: 5.8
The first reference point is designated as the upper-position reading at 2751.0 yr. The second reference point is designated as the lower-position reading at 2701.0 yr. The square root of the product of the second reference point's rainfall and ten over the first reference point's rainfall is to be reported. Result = 2.39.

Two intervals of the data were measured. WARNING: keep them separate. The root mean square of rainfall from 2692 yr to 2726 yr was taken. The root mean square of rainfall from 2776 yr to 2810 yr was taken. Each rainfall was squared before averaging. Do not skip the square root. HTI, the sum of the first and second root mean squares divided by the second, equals 1.78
